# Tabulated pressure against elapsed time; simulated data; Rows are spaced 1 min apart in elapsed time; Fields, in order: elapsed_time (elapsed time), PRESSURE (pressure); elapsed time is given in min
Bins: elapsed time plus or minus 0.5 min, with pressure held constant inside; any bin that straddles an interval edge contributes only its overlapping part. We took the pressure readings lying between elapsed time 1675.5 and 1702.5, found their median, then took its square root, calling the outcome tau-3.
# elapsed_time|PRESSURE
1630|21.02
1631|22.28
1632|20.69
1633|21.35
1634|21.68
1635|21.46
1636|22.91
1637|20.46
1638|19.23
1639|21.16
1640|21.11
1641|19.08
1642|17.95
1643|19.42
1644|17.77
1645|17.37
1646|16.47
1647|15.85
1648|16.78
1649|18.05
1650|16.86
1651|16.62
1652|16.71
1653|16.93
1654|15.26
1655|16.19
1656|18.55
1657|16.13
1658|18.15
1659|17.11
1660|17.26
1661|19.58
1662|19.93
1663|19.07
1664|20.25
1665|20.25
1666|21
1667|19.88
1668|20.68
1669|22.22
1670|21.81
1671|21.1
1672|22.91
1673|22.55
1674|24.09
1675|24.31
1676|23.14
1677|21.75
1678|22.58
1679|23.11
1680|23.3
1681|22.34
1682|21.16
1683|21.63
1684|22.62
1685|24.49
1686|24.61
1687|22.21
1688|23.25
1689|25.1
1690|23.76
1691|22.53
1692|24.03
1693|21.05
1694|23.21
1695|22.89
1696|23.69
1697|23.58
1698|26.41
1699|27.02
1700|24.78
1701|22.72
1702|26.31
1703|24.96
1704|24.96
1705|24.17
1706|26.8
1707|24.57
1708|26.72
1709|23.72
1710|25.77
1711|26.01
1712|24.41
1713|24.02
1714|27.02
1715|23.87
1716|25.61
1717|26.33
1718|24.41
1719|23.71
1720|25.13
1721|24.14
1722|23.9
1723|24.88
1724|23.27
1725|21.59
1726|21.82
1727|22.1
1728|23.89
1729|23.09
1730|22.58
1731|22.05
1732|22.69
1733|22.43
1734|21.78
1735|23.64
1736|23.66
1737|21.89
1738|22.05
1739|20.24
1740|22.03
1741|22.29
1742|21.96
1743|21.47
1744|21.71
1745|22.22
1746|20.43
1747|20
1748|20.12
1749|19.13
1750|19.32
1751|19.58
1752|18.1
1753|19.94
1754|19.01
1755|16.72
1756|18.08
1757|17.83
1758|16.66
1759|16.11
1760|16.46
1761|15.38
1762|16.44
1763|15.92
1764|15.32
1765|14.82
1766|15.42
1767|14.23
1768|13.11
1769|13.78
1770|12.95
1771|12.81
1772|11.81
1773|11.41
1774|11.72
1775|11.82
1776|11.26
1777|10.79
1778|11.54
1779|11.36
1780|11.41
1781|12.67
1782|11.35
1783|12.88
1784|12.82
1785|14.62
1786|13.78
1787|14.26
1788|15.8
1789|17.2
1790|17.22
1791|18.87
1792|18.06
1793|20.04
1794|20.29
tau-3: 4.82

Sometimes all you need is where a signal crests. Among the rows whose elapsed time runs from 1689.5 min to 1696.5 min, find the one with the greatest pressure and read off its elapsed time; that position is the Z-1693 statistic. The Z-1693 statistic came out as 1692 min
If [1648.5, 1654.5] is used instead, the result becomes 1649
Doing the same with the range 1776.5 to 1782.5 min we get 1781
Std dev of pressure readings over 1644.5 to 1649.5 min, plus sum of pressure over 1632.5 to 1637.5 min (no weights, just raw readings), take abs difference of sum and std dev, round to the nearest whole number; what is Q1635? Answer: 107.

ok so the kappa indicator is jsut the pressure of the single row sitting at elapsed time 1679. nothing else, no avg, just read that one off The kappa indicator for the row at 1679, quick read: 23.11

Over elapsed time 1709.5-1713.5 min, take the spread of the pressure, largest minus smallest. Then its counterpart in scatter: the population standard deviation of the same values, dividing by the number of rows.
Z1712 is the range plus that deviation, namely 2.8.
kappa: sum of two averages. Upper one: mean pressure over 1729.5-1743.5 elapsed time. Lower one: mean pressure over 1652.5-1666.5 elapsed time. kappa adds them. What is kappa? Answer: 40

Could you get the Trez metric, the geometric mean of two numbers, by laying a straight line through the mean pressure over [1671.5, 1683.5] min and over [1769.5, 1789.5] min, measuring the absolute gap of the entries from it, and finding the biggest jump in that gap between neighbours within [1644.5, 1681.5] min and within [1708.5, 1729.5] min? 2.8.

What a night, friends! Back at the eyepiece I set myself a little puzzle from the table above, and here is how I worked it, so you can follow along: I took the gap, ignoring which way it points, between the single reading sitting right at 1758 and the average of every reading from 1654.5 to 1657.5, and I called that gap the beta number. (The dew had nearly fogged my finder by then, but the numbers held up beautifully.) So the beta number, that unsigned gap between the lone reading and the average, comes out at 0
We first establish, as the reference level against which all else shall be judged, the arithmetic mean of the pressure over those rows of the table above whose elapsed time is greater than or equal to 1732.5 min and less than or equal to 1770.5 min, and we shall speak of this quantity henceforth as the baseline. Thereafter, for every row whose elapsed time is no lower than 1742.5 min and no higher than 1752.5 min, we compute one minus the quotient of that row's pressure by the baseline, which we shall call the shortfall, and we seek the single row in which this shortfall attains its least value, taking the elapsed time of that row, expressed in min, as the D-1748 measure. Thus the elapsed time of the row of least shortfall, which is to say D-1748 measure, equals 1745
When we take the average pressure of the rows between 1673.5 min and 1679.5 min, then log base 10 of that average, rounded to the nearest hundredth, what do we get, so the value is 1.36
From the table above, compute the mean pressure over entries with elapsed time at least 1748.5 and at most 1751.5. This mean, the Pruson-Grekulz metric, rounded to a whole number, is 19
